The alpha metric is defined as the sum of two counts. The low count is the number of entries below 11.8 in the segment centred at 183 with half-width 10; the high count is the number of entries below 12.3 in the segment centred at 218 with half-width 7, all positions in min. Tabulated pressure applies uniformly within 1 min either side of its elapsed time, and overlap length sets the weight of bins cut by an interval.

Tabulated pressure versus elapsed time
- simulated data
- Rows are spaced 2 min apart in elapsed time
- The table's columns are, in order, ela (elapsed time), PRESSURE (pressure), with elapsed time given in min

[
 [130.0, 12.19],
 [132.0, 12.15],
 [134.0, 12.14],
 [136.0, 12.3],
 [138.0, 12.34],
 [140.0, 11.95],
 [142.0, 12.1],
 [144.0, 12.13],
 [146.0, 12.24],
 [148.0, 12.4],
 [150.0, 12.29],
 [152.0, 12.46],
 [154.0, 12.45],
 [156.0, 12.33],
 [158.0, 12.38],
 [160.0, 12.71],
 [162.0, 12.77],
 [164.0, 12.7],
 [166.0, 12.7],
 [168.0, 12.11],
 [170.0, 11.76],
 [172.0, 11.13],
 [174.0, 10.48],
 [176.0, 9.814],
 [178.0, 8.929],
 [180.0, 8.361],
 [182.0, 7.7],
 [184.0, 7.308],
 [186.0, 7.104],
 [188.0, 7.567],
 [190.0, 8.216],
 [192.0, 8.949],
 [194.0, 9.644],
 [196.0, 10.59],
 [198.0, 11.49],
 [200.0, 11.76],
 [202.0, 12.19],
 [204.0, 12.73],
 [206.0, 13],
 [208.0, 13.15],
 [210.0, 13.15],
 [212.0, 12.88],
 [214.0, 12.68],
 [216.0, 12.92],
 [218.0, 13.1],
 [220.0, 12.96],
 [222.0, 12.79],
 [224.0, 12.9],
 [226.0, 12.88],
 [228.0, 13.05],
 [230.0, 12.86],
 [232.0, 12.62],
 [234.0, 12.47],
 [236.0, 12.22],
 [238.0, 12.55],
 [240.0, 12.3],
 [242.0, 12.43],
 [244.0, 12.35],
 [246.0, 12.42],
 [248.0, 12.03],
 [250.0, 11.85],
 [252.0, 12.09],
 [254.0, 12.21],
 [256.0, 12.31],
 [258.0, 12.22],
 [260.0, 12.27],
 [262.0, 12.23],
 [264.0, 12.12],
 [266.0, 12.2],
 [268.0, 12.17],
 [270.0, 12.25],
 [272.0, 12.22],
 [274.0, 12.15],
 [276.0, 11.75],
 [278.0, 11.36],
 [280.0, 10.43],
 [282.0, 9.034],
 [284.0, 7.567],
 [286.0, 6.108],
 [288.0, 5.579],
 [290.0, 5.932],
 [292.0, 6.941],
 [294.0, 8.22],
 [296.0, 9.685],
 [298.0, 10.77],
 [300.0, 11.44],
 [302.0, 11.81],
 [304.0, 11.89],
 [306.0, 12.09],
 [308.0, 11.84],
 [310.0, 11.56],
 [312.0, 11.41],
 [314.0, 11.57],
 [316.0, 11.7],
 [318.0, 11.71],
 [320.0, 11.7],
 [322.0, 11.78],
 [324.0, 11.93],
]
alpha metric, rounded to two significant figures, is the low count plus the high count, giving 10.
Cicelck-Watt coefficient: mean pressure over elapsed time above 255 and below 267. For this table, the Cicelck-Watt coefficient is 12.2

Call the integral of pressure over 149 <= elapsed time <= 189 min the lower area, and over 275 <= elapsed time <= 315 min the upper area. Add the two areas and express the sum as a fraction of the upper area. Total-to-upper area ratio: 2.09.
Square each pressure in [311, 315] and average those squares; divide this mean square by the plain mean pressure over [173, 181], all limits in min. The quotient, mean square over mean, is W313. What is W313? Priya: 14.1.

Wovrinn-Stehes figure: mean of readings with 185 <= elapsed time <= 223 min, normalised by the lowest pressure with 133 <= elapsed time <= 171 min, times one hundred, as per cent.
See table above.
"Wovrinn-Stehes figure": 97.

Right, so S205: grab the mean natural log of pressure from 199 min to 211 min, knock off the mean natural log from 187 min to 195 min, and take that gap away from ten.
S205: 9.6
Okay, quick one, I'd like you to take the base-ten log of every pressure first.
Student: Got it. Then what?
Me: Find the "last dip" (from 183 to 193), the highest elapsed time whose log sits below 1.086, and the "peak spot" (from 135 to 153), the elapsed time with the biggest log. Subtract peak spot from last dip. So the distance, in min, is 40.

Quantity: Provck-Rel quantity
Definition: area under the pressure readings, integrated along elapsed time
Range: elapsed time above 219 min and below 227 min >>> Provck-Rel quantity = 103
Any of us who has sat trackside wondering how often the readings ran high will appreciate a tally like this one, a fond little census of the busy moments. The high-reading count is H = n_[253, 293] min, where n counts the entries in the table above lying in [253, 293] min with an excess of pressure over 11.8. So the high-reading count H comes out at 11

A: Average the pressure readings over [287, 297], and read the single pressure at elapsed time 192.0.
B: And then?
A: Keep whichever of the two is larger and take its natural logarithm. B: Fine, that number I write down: 2.19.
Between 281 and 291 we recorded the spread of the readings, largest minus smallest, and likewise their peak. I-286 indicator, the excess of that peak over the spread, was 5.6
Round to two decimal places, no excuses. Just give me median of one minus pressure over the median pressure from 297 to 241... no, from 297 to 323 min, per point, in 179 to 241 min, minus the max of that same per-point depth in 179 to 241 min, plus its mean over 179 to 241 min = -0.44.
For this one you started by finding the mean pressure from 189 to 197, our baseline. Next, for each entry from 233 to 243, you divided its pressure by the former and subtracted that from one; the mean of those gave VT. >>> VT -0.33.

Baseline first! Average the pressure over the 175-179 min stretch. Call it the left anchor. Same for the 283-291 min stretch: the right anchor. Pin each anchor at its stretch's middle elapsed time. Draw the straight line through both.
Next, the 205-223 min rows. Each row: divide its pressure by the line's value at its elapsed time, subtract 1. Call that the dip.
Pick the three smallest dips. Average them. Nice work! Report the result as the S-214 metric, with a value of 0.52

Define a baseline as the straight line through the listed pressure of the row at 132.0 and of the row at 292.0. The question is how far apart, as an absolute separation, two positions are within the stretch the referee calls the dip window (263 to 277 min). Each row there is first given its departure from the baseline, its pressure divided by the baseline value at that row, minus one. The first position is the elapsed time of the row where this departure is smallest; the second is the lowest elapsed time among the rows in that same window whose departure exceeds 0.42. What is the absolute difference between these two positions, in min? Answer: 0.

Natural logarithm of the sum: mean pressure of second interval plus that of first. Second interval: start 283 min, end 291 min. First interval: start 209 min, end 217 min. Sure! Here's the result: 2.96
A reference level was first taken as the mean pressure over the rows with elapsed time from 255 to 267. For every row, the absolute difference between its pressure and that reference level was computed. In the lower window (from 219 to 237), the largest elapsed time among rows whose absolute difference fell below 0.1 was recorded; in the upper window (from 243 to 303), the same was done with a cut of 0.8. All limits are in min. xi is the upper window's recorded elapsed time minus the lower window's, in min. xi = 66 min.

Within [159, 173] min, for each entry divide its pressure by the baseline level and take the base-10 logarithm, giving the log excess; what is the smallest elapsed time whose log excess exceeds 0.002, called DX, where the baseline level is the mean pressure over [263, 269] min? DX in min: 160.0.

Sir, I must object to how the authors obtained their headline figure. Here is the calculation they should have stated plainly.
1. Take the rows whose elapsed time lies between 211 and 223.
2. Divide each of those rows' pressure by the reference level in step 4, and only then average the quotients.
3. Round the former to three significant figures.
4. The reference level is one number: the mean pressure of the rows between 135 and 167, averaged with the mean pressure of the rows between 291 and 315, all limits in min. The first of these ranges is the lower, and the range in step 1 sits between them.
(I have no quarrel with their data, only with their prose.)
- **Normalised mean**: 1.11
